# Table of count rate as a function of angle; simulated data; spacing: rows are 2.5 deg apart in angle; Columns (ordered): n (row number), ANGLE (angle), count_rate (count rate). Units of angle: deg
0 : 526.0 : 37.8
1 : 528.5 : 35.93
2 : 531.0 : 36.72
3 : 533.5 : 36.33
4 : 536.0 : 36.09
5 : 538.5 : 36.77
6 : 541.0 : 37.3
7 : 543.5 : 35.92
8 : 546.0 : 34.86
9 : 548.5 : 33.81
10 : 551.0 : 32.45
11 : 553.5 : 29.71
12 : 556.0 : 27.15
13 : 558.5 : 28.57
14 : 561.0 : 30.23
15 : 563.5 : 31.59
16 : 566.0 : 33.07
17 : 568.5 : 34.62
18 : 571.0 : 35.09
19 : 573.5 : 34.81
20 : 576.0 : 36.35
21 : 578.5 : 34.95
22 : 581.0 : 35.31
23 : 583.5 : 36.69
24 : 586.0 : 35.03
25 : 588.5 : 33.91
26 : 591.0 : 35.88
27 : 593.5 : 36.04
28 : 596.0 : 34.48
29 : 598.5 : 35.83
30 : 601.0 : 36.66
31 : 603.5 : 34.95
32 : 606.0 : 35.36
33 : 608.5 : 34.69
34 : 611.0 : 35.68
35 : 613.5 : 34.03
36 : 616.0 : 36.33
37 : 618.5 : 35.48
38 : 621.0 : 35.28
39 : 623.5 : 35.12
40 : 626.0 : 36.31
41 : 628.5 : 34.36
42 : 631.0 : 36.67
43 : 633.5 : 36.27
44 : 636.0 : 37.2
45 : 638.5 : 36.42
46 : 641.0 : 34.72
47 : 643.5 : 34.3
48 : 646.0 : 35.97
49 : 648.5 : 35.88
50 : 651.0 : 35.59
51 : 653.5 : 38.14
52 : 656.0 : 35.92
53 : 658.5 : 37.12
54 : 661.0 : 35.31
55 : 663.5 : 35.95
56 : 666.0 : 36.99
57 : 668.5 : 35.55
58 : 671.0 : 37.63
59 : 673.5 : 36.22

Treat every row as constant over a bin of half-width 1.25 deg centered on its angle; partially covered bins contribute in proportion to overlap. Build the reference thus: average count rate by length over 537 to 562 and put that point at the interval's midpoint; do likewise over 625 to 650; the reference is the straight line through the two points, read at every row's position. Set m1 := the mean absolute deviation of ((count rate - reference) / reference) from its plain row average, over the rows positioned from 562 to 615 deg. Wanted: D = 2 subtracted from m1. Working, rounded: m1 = 0.026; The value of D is -1.974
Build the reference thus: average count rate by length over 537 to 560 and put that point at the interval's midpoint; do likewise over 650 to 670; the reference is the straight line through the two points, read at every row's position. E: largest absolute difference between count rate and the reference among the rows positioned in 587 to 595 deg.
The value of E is 1.7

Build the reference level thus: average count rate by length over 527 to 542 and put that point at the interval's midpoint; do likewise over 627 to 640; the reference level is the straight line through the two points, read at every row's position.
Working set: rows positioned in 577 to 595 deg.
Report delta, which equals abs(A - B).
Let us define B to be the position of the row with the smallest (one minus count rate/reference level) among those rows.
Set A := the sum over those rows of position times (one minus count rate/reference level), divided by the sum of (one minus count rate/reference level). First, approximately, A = 585.3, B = 583.5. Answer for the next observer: 1.8 deg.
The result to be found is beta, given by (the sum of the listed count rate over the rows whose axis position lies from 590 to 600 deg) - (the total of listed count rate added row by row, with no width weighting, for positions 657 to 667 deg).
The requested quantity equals -3.1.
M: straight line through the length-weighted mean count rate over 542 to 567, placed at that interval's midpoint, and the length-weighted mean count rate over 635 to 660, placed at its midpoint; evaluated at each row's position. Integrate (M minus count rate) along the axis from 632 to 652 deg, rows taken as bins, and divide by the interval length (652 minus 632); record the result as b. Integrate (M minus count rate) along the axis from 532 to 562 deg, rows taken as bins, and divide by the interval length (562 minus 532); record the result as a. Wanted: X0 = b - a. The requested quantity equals 1.9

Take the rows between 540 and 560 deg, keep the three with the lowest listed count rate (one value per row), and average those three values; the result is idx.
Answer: 28.5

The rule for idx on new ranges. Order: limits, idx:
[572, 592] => 34.6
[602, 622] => 34.6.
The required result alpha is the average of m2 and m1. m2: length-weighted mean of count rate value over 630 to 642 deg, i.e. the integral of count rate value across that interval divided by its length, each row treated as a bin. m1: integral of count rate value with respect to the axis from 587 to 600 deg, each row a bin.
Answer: 247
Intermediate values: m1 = 458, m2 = 36.3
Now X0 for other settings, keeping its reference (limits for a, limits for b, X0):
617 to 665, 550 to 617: -0.8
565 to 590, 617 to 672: 2.1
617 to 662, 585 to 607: -1.5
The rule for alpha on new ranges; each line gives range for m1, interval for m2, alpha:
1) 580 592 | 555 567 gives 227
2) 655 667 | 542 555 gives 234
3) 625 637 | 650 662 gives 235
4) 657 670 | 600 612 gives 253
